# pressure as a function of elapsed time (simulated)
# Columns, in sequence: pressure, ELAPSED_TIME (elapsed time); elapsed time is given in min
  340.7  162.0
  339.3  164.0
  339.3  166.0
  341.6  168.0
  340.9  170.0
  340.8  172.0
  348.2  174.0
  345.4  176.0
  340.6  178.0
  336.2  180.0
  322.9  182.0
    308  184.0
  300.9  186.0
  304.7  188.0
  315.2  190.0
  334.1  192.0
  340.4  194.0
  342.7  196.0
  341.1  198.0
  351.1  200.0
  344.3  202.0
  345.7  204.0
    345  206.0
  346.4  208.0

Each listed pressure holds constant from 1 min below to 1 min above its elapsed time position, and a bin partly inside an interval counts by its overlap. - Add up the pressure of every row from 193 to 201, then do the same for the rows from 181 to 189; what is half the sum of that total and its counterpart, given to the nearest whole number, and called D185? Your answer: 1306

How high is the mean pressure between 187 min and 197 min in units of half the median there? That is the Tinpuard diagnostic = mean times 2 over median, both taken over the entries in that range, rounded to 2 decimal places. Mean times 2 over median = 1.96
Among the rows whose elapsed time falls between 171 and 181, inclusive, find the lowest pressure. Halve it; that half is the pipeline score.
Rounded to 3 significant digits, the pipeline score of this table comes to 168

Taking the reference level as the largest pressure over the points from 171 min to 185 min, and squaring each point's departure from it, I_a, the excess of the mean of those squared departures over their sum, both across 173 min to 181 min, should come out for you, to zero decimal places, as -157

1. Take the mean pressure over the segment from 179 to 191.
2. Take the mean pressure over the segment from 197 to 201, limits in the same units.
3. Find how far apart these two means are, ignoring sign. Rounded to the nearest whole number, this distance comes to 31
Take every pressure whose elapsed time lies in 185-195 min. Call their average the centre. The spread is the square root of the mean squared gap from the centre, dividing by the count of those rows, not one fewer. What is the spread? 16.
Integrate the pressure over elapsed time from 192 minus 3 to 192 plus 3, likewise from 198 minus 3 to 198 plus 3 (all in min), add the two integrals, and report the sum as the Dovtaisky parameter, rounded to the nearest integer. 4049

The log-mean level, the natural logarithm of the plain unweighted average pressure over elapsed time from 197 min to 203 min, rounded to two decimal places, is 5.84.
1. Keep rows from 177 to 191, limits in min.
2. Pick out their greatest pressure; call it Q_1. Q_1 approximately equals 340.6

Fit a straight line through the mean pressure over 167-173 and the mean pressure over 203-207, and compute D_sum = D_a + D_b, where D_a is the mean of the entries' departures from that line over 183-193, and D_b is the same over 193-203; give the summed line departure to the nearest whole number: -31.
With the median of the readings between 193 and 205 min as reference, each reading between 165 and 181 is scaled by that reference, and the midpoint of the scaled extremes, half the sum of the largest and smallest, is 1.00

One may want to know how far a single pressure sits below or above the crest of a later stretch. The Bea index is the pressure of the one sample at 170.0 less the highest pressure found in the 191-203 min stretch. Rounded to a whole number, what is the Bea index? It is -10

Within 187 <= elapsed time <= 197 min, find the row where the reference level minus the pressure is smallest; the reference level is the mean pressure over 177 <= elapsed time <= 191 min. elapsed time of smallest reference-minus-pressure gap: 196.0 min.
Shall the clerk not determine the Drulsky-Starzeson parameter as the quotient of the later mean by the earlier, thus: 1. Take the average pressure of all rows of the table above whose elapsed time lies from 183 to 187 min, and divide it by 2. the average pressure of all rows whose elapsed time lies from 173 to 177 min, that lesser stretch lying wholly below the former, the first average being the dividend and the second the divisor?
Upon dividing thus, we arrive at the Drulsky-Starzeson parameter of 0.88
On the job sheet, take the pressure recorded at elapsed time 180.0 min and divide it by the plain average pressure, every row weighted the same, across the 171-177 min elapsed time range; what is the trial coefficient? 0.975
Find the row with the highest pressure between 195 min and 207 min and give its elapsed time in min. 200.0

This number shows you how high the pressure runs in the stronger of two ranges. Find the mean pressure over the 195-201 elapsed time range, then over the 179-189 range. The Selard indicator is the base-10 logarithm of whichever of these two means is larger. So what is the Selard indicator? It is 2.538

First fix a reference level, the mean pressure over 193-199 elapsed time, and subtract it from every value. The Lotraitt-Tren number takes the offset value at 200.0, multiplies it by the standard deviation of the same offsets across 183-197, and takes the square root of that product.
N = 13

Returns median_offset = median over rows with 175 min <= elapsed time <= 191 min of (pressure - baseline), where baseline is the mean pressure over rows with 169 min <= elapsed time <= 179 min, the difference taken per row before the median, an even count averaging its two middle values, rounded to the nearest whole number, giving -24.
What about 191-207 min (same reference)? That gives 0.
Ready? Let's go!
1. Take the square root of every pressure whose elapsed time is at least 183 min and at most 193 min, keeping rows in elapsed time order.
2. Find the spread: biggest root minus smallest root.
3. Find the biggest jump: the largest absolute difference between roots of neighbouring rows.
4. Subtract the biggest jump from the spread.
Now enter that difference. 0.4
